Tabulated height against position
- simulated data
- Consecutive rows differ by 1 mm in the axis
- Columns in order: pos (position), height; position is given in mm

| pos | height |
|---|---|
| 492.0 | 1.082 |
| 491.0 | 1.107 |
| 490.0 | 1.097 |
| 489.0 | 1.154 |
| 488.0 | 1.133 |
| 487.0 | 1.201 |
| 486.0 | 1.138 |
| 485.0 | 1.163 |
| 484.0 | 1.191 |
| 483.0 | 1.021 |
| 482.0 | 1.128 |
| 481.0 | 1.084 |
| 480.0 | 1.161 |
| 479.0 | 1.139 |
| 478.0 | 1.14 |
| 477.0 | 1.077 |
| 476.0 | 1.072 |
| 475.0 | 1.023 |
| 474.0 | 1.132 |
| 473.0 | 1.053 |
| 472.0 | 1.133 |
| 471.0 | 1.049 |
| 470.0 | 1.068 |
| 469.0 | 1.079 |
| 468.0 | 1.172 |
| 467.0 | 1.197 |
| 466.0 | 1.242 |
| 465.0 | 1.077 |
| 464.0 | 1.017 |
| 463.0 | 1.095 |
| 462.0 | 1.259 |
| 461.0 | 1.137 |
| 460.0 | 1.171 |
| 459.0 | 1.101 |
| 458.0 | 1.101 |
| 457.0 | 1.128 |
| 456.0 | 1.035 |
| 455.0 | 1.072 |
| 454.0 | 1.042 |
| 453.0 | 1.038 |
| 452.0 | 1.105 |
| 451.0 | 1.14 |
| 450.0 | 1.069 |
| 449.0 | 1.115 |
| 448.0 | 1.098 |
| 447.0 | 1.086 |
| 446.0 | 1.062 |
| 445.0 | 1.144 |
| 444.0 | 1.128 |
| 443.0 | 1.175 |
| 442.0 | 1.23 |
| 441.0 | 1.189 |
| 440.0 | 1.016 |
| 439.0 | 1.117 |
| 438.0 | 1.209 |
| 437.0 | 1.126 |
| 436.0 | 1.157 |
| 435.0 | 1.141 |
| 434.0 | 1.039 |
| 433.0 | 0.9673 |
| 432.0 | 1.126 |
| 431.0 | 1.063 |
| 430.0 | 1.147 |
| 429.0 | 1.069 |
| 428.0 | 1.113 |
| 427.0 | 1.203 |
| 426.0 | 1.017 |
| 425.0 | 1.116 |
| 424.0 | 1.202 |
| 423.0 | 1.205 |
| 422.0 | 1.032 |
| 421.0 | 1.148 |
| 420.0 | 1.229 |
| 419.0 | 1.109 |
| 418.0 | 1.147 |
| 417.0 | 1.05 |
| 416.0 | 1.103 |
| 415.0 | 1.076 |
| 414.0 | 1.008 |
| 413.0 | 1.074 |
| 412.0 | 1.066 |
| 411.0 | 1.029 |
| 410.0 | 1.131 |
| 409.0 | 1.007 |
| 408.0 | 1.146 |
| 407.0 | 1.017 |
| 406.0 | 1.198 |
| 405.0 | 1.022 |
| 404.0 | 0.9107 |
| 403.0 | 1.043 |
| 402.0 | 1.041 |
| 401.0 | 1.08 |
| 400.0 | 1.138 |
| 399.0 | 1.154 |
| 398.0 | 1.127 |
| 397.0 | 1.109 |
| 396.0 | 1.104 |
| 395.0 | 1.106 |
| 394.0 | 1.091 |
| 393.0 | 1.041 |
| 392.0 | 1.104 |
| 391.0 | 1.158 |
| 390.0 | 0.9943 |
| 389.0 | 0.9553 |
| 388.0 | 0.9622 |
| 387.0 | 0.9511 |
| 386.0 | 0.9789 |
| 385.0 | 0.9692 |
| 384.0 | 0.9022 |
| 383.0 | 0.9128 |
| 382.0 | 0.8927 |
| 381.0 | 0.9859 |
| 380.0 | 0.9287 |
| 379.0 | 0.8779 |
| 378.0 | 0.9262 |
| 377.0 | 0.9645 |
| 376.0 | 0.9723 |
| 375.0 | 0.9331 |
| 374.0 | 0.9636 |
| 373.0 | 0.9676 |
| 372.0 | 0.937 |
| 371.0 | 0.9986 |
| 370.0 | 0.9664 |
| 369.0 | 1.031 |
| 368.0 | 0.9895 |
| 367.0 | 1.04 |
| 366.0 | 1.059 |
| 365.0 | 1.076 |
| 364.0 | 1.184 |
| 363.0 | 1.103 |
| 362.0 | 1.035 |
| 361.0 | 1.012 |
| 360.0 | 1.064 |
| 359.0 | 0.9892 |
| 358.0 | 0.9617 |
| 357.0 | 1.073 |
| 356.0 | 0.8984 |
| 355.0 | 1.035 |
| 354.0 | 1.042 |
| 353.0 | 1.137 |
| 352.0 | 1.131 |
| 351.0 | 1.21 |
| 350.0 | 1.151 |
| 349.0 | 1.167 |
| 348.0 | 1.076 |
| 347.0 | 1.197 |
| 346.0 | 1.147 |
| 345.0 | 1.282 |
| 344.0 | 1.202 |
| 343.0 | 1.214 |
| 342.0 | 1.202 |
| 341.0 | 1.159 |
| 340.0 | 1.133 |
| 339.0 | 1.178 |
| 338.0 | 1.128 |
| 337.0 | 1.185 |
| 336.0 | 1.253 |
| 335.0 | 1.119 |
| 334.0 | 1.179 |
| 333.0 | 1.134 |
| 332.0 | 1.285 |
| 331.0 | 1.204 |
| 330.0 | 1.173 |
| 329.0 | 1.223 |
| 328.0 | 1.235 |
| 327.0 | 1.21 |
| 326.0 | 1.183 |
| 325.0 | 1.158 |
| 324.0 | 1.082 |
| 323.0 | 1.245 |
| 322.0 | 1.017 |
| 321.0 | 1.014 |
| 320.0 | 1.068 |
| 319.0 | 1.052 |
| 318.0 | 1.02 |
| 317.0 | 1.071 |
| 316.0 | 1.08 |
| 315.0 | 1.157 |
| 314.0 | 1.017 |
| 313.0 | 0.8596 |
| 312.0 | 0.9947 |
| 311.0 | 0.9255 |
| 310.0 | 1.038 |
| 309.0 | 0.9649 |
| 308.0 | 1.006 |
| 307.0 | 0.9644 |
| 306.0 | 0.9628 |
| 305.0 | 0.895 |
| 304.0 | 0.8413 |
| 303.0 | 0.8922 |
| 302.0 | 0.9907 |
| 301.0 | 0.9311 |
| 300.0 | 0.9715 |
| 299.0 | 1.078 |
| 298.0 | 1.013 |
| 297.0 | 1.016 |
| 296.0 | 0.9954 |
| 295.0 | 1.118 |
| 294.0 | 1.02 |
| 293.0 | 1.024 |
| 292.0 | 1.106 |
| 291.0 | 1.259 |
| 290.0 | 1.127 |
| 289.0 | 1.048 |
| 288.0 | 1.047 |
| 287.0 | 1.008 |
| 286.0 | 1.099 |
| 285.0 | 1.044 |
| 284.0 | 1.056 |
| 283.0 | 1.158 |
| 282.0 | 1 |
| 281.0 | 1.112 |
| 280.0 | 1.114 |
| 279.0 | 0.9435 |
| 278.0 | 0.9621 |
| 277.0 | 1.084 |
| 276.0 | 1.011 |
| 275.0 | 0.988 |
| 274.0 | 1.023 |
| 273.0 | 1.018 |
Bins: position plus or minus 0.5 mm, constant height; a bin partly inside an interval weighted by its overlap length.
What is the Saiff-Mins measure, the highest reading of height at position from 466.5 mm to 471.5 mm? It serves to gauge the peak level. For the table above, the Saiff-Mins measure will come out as 1.197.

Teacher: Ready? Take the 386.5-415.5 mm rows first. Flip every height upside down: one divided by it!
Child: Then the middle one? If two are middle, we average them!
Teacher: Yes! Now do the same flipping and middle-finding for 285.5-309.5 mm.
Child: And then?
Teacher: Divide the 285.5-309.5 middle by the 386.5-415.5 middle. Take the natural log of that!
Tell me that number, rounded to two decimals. 0.06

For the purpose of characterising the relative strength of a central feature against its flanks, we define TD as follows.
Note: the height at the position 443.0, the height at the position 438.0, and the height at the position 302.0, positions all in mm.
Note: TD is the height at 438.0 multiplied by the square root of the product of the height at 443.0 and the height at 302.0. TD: 1.30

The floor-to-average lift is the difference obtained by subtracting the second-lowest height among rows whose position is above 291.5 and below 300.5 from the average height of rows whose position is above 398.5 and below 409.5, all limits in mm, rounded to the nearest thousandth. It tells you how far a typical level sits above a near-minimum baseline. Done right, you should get 0.073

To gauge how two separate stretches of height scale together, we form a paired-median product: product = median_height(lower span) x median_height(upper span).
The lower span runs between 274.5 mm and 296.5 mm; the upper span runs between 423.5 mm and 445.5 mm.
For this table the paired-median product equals 1.18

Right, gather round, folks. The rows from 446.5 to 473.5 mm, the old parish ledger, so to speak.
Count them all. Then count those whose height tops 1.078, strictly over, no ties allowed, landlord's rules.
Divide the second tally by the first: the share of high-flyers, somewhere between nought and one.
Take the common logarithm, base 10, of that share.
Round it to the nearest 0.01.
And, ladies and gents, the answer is -0.20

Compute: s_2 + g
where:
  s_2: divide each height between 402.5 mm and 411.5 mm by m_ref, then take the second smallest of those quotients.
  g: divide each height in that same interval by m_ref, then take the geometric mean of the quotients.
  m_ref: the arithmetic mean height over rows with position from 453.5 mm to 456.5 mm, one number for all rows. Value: 1.96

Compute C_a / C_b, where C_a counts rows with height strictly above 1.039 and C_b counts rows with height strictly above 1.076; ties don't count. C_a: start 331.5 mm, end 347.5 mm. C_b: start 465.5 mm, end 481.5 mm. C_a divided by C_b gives 1.5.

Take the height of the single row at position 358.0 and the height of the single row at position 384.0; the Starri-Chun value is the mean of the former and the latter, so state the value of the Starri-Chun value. 0.93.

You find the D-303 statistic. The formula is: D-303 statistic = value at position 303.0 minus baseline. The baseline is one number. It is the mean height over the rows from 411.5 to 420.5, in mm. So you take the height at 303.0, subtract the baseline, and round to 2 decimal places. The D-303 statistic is -0.20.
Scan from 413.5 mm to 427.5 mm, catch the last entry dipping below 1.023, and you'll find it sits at 426.0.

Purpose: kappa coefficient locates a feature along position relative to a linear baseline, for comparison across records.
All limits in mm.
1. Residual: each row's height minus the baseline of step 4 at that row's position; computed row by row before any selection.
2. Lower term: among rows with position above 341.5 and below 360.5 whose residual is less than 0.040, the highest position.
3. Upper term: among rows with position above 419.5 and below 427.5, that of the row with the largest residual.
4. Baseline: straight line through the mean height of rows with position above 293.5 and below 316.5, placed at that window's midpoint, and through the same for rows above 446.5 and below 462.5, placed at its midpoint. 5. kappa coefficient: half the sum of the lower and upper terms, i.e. 390.0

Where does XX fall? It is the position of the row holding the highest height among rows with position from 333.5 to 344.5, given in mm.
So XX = 336.0 mm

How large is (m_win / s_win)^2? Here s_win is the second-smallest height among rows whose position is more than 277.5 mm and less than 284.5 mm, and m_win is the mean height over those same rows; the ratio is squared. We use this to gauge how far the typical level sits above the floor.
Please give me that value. 1.19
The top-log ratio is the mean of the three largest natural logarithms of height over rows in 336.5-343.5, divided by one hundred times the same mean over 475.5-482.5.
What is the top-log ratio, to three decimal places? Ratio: 0.013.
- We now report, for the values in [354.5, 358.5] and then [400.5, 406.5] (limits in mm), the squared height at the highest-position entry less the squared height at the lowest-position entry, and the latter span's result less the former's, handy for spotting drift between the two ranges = 0.4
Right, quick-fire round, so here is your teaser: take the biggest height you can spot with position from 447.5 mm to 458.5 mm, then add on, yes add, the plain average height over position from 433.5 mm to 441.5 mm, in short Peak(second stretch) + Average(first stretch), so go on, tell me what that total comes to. 2.264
